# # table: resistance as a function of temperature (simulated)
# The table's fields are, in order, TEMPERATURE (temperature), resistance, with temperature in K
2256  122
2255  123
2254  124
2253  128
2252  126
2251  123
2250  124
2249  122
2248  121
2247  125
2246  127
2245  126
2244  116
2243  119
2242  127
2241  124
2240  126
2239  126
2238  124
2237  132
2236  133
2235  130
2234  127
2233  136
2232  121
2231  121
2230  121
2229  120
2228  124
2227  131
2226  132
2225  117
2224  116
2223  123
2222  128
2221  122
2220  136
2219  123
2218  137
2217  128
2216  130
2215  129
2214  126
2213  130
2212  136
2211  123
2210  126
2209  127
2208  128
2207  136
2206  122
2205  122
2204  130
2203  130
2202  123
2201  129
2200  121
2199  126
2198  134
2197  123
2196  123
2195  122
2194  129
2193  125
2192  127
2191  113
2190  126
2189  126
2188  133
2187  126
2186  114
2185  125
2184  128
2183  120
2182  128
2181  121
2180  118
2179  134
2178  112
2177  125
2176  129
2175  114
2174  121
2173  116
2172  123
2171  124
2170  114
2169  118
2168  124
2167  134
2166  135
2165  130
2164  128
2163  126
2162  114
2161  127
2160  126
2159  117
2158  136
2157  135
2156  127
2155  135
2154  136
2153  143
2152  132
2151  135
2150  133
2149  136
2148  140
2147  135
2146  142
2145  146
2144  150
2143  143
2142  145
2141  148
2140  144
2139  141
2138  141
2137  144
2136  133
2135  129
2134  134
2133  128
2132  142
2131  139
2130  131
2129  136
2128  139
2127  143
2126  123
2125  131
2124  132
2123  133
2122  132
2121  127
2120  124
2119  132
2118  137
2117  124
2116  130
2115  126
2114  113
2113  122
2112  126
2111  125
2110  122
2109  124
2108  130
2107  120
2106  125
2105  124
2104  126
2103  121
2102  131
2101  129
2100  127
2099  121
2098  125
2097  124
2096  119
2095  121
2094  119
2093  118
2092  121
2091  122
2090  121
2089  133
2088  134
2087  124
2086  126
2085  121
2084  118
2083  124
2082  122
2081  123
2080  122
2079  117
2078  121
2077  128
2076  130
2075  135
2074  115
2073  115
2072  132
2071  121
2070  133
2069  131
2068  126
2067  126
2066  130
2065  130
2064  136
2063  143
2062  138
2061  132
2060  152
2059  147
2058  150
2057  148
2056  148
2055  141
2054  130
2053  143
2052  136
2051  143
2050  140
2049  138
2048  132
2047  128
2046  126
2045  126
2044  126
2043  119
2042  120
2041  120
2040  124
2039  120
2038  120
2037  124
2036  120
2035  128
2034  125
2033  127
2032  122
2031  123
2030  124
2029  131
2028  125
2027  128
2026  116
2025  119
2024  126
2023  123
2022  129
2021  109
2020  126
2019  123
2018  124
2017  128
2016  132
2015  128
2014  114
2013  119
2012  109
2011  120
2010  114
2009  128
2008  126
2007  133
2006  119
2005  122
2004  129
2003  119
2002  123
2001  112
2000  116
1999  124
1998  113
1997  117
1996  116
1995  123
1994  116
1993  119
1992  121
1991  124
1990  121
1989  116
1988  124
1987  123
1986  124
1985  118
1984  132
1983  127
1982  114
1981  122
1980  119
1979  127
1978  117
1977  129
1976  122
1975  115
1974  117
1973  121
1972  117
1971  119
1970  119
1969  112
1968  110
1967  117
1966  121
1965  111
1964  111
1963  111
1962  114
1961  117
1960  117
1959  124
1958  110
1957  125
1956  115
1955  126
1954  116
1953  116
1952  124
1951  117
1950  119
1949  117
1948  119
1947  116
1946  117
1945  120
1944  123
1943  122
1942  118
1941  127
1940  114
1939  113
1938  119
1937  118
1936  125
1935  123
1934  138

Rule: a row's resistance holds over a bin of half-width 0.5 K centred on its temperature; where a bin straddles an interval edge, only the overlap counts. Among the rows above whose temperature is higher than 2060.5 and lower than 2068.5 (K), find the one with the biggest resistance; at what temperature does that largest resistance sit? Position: 2063 K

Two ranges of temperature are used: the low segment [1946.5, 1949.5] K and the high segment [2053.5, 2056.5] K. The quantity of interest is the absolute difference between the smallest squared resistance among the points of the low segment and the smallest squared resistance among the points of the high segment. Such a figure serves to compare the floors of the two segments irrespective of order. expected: 3444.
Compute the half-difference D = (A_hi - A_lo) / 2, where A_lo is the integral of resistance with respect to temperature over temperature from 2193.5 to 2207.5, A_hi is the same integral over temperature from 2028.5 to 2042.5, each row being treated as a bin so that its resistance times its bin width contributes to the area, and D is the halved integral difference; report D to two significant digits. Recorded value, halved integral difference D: -21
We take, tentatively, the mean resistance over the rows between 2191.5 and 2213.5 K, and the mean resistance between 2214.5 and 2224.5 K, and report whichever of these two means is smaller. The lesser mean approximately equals 127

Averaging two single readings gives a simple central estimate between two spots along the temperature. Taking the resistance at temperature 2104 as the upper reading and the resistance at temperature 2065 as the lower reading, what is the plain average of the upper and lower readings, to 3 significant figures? 128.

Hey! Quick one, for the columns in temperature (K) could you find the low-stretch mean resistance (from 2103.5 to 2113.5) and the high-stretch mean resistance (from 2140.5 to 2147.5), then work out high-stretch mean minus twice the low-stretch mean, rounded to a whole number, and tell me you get -105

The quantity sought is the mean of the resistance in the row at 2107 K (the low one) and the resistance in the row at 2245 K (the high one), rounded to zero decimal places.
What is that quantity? 123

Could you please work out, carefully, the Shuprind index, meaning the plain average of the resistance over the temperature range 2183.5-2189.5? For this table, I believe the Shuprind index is 125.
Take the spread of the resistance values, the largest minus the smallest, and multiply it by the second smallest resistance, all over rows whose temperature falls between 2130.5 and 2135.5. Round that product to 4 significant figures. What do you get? 1806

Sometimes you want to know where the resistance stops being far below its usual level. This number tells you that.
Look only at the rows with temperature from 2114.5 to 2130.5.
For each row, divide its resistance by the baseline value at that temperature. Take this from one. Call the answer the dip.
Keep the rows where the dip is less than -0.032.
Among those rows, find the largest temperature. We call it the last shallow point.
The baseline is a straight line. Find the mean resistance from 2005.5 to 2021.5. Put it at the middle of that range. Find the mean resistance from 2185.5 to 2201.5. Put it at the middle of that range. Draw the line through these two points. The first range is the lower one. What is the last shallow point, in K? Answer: 2130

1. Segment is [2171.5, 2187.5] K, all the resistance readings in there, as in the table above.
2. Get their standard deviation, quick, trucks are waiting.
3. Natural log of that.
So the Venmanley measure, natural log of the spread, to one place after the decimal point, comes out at 1.8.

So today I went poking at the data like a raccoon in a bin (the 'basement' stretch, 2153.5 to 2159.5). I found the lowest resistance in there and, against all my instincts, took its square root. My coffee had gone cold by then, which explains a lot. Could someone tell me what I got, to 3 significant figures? 10.8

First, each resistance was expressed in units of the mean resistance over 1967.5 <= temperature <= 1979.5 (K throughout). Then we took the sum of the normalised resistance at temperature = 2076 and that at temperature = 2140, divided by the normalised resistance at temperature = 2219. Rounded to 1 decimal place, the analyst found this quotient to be 2.2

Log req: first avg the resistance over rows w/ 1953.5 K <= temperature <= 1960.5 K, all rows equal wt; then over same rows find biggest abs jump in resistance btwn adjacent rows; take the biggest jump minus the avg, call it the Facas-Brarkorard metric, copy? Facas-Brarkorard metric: -104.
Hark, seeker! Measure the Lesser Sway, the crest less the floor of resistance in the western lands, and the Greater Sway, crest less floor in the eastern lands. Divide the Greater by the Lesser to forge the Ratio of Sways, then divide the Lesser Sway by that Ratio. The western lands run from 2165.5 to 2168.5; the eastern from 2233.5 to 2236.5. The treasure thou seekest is 20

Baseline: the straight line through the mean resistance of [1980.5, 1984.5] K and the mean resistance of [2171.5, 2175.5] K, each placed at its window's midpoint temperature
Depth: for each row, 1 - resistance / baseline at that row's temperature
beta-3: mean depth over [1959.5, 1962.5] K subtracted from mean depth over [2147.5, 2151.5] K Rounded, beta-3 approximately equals -0.21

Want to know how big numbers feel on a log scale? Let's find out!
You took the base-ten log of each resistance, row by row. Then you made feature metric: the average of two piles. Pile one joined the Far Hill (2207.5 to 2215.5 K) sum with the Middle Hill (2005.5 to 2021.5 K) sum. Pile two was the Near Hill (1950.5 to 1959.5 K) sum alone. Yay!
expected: 34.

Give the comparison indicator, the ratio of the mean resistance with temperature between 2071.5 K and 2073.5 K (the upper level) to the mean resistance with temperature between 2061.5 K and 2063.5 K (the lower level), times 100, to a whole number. 88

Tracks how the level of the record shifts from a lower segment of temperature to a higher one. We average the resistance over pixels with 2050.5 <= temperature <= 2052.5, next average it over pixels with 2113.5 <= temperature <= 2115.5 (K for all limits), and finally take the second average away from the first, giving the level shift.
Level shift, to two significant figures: 20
